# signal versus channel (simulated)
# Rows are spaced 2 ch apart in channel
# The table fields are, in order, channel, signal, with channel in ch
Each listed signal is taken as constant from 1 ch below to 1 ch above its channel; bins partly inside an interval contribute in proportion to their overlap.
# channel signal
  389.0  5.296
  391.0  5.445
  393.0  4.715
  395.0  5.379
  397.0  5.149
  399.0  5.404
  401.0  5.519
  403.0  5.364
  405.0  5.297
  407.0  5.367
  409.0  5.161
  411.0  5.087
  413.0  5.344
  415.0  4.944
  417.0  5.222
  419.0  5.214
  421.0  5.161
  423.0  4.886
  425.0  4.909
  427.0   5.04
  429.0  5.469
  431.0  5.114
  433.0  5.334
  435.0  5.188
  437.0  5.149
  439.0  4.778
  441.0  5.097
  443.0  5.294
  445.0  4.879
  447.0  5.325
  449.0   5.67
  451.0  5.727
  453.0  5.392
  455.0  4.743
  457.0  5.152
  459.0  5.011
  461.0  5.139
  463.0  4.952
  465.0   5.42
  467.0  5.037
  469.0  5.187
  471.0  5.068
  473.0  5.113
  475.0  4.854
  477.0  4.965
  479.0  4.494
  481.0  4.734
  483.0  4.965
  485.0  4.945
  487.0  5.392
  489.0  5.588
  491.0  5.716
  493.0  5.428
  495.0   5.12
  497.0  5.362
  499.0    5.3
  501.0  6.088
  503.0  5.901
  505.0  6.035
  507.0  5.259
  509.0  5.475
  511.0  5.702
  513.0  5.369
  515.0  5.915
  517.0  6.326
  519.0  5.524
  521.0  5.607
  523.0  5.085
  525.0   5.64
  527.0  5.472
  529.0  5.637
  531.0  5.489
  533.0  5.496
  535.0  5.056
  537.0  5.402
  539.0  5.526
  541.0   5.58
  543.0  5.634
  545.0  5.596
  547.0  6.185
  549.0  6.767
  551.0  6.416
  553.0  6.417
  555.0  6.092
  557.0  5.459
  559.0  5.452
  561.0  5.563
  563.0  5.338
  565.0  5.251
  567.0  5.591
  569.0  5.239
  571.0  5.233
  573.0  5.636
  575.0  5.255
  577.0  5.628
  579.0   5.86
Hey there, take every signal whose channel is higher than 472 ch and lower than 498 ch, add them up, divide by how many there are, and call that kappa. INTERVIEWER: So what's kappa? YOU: 5.13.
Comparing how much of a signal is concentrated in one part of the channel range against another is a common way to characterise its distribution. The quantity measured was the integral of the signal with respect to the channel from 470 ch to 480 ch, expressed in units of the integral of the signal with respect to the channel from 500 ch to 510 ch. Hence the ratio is 0.85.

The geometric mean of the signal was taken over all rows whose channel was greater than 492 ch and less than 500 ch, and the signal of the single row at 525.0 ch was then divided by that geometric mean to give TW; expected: 1.06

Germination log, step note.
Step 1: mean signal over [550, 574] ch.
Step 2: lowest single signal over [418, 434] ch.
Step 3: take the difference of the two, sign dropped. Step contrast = 0.75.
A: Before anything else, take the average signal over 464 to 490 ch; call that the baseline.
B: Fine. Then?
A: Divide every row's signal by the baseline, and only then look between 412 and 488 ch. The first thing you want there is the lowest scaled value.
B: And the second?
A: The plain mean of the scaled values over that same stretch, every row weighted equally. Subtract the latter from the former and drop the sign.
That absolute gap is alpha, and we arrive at 0.122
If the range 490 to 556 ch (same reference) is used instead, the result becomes 0.124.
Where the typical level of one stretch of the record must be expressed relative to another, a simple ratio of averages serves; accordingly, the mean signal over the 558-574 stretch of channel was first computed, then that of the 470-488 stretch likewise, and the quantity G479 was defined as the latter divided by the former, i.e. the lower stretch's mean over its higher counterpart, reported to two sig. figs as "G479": 0.91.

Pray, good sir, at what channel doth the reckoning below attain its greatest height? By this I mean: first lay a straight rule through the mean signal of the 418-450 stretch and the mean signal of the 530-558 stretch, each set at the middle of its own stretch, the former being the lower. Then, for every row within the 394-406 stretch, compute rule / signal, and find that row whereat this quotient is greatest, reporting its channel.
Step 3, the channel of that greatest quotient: 397.0 ch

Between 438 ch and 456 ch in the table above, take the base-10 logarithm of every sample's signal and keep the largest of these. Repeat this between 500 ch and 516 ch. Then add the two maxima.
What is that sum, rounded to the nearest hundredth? 1.54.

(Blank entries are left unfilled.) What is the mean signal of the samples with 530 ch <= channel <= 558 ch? 5.8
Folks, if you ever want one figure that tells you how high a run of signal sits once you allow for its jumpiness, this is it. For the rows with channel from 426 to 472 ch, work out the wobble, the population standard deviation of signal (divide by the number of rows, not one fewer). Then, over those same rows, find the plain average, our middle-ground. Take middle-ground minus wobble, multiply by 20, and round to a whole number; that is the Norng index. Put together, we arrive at 99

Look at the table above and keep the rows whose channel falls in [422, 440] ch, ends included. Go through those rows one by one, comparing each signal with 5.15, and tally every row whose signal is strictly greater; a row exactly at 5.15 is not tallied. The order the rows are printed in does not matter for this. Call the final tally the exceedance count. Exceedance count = 3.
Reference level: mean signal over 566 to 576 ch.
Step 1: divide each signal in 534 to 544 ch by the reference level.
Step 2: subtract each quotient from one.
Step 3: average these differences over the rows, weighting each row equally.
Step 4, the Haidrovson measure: -0.01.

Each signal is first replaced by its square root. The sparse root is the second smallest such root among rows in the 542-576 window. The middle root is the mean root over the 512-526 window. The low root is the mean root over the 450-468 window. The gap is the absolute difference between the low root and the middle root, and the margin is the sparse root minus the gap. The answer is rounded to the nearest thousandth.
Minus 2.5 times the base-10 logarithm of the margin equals -0.851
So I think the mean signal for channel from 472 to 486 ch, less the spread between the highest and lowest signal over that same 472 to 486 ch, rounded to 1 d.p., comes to 4.2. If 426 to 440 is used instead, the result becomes 4.5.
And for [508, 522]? 4.7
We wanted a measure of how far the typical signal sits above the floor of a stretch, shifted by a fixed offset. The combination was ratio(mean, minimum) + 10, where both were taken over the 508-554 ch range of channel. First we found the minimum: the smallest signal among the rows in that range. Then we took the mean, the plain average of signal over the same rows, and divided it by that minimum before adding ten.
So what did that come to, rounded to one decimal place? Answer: 11.1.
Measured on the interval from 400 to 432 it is 11.1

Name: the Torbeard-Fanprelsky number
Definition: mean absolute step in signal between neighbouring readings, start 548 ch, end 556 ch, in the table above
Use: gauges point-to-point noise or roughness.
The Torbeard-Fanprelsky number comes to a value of 0.23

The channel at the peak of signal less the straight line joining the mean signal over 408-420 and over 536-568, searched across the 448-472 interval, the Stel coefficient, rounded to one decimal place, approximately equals 451.0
